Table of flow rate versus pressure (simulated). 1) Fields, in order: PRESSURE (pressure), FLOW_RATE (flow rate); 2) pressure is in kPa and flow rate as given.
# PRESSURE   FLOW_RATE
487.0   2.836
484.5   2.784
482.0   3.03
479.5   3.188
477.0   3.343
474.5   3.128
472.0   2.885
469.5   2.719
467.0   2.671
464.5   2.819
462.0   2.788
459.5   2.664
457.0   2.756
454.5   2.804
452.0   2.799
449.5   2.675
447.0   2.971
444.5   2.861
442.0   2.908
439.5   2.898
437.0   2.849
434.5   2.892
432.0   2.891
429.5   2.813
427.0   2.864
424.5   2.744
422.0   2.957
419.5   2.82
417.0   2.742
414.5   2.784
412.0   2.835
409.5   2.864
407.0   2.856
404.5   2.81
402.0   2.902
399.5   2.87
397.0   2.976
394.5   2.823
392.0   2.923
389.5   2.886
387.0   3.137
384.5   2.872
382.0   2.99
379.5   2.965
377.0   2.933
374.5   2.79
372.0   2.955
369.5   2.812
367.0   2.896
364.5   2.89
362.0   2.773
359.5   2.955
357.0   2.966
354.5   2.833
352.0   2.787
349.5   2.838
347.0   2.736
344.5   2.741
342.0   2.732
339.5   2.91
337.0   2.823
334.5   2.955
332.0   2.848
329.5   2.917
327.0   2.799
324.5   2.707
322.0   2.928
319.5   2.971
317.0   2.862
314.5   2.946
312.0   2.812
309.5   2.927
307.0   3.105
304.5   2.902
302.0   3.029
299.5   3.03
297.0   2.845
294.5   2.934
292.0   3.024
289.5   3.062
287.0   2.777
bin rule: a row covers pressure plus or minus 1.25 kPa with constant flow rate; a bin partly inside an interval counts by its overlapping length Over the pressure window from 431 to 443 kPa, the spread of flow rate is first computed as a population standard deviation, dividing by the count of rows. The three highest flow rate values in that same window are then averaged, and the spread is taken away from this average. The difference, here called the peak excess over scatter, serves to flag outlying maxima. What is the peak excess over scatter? 2.88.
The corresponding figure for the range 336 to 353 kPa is 2.80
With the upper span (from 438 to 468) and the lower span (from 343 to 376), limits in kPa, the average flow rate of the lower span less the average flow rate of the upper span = 0.04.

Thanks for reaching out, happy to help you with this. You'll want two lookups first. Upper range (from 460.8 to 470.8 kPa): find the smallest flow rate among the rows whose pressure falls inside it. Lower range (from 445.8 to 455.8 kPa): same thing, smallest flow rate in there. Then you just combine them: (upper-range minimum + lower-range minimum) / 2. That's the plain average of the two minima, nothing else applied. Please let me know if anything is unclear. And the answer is 2.67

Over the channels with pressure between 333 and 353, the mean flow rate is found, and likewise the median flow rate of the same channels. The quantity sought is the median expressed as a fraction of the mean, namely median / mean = 0.996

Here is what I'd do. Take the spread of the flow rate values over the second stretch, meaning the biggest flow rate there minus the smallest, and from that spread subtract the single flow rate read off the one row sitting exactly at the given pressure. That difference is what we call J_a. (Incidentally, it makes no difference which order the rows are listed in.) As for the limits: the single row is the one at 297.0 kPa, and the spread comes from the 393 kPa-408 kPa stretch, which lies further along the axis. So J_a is -2.68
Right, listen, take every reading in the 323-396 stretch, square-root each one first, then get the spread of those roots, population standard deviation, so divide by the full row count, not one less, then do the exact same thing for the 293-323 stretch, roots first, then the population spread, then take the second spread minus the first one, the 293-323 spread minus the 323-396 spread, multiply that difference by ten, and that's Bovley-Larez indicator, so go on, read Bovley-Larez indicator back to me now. -0.043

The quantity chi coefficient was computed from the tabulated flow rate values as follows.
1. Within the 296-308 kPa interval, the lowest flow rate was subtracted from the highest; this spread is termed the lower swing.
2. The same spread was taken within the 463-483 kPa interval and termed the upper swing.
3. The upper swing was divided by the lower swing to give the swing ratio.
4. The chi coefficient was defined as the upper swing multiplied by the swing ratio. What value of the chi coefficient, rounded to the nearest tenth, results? 1.7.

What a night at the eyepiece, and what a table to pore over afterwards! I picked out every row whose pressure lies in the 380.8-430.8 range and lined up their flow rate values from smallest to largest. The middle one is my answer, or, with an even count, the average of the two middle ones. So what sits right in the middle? 2.86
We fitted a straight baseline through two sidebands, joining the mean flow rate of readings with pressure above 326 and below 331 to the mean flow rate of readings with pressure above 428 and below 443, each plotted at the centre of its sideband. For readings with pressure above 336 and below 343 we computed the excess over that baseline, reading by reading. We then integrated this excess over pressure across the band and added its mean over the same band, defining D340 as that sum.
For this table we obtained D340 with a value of -0.3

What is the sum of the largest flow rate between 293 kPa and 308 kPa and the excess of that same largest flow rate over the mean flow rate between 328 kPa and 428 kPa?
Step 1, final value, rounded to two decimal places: 3.34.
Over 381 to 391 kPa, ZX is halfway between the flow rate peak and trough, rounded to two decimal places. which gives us 3.00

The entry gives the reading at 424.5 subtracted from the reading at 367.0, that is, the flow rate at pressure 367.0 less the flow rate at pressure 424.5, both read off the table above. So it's 0.15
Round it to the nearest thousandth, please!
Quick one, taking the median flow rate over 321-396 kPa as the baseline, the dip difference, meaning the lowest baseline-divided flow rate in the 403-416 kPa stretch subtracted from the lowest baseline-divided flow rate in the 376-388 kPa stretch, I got 0.031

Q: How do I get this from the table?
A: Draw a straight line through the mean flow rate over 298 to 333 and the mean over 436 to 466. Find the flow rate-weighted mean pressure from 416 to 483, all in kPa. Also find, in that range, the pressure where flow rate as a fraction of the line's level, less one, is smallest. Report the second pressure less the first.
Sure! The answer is 9.6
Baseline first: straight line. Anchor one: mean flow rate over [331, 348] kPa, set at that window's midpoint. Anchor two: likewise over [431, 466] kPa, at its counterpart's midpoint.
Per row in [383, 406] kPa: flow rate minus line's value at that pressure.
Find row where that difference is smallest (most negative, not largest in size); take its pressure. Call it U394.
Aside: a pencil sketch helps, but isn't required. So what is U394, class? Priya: 404.5 kPa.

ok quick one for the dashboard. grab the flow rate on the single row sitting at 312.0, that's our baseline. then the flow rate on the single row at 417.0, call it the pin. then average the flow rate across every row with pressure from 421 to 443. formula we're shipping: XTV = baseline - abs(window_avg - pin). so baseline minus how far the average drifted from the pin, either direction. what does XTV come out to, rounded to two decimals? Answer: 2.69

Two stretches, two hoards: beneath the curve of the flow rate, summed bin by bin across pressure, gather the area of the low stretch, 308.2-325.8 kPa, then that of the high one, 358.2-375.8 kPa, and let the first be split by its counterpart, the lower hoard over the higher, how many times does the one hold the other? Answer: 1.004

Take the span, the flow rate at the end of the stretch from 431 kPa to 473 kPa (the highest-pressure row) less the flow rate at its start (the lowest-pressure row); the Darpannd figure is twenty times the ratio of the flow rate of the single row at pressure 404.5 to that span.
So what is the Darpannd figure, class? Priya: -9367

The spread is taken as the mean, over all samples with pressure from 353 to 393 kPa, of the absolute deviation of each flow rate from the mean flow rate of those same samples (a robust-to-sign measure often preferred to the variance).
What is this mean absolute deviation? 0.067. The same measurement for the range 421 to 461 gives 0.073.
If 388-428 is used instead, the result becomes 0.052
